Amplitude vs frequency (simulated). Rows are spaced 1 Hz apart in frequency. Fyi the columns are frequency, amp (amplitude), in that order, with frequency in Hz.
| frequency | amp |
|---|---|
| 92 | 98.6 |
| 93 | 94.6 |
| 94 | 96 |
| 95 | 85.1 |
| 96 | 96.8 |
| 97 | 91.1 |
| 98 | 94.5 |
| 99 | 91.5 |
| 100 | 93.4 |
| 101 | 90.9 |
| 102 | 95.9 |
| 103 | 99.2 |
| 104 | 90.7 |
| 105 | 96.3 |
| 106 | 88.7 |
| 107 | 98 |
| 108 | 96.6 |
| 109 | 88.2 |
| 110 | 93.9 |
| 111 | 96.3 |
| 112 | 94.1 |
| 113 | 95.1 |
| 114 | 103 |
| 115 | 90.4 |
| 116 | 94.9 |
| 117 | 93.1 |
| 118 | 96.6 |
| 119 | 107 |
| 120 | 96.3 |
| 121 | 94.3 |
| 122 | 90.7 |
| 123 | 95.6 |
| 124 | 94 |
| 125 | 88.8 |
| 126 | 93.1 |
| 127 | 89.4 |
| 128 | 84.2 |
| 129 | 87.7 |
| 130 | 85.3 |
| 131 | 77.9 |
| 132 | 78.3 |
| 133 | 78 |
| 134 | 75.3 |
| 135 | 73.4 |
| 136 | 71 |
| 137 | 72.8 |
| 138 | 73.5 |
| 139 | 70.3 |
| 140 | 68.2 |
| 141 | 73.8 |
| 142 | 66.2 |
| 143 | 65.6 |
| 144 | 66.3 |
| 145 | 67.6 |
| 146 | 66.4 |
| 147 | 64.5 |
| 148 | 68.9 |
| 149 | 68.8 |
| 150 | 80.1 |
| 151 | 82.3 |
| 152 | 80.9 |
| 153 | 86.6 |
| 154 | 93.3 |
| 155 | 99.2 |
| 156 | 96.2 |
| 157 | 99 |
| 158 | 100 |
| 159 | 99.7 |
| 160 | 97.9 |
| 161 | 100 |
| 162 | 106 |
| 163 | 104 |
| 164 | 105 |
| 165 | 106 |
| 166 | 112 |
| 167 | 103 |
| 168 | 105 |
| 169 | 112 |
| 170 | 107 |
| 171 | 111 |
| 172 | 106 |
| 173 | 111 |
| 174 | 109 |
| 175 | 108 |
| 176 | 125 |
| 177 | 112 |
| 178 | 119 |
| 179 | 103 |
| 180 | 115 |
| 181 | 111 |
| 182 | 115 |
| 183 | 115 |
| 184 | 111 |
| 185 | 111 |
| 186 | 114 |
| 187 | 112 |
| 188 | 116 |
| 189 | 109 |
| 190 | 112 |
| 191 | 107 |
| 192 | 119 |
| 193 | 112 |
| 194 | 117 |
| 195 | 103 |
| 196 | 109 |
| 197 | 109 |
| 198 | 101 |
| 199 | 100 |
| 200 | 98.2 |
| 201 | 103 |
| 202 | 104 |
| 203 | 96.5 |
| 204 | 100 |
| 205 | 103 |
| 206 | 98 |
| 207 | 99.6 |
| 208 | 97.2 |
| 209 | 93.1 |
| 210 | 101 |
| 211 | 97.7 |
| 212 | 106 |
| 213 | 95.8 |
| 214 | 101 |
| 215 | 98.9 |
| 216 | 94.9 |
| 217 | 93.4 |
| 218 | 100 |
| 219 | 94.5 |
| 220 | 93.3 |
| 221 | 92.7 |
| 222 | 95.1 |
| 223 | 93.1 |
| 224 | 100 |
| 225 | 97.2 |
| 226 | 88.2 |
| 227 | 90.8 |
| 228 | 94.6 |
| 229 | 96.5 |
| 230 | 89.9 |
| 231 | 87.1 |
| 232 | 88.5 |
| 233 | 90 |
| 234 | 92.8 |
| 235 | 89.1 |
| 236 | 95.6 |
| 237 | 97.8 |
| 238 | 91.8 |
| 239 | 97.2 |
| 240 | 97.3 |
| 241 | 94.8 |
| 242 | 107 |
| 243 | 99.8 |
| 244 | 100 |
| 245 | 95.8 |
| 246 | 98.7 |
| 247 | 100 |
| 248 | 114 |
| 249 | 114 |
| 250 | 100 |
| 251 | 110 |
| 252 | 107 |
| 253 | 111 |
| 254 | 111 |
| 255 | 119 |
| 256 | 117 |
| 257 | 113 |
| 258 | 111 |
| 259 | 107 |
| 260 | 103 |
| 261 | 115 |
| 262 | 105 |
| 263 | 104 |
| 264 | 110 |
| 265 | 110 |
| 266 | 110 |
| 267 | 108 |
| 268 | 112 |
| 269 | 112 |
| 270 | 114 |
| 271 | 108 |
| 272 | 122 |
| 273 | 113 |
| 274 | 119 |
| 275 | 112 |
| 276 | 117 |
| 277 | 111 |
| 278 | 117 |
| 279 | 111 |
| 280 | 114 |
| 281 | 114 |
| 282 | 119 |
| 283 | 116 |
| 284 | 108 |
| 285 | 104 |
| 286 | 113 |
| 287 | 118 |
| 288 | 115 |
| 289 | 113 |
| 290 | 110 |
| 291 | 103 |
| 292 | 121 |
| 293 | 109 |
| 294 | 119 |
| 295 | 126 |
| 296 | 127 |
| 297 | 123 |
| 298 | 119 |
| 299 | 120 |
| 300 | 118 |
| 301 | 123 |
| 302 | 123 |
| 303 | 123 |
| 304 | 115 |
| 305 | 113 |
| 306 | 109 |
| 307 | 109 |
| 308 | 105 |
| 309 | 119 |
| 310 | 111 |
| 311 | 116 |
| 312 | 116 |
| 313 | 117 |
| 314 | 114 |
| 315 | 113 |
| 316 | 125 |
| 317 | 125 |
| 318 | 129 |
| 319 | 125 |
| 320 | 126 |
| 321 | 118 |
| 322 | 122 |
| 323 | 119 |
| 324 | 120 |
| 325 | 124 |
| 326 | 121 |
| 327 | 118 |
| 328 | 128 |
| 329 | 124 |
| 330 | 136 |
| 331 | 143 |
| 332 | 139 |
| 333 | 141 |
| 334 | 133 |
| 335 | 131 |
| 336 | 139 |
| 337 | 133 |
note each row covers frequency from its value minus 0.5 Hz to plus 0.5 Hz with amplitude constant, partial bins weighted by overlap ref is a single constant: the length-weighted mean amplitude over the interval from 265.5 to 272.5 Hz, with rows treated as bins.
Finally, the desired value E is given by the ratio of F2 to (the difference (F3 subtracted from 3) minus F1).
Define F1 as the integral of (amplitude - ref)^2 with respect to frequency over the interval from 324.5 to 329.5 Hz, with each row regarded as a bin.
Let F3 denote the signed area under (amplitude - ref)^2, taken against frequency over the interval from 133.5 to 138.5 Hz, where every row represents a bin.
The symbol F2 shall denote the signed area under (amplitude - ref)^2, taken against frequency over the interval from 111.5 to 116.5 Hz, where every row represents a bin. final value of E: -0.2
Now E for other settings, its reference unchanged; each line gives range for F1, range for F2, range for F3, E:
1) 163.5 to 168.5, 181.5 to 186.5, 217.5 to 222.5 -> 0.0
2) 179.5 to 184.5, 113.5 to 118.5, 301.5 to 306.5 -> -5.5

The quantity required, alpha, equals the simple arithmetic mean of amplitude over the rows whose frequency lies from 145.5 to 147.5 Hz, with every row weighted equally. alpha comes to 65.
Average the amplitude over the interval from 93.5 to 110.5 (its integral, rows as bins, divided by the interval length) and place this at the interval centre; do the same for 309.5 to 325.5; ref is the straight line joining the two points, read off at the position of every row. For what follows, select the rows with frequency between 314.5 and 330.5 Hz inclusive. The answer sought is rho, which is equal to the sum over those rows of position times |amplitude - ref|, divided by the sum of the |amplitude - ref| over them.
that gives 322.5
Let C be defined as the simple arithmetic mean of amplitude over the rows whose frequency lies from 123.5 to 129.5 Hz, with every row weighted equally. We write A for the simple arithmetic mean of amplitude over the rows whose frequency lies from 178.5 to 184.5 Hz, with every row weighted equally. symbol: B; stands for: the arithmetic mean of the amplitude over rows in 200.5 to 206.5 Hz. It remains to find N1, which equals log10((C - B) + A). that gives 2.00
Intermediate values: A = 112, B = 101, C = 90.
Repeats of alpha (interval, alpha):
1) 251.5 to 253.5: 109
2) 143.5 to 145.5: 67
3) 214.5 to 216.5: 97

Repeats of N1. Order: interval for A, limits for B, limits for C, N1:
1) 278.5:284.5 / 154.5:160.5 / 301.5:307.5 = 2.12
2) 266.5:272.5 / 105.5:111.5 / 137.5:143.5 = 1.95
